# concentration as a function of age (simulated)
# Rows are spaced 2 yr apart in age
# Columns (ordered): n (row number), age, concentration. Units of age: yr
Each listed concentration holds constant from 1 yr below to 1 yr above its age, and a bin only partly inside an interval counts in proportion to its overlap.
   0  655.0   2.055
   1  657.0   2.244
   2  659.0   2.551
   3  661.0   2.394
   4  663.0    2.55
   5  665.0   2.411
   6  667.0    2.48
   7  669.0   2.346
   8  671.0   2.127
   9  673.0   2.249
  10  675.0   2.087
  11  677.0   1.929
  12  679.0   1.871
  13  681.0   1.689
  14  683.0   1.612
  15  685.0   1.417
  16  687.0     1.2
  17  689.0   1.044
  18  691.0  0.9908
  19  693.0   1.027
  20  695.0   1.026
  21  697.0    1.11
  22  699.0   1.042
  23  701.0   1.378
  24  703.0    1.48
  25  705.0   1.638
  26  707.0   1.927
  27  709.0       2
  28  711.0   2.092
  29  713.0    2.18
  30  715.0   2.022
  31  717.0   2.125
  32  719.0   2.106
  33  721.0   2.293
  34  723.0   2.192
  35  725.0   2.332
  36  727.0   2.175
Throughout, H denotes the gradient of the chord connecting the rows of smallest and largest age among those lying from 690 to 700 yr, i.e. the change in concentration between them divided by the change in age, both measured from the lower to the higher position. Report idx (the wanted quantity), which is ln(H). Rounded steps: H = 0.01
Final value -5.1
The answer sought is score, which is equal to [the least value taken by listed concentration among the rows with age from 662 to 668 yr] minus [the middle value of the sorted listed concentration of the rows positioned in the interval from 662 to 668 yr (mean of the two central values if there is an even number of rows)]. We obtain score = -0.07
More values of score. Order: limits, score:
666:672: -0.22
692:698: 0.00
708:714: -0.09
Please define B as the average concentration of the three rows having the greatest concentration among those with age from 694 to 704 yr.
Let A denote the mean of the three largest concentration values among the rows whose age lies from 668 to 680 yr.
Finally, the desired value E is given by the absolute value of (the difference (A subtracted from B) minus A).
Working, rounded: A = 2.24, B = 1.3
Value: 3.2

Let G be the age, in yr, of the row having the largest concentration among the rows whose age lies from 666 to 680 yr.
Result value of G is 667.0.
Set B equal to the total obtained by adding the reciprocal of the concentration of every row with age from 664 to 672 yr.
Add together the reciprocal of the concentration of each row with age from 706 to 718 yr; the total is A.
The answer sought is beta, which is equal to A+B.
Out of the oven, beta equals 5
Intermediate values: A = 2.9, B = 1.71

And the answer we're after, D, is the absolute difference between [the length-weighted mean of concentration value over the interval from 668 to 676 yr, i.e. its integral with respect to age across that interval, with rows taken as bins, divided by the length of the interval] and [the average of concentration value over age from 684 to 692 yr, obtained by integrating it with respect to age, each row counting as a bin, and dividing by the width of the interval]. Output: 1.04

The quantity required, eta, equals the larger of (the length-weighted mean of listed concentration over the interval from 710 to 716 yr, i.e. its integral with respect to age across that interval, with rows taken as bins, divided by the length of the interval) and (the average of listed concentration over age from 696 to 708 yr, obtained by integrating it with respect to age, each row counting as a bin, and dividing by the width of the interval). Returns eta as 2.10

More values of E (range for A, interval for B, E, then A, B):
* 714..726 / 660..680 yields 2.1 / 2.27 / 2.5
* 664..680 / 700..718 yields 2.7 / 2.41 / 2.1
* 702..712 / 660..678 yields 1.5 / 2.01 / 2.5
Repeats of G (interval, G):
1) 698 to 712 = 711.0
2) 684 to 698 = 685.0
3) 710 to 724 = 721.0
